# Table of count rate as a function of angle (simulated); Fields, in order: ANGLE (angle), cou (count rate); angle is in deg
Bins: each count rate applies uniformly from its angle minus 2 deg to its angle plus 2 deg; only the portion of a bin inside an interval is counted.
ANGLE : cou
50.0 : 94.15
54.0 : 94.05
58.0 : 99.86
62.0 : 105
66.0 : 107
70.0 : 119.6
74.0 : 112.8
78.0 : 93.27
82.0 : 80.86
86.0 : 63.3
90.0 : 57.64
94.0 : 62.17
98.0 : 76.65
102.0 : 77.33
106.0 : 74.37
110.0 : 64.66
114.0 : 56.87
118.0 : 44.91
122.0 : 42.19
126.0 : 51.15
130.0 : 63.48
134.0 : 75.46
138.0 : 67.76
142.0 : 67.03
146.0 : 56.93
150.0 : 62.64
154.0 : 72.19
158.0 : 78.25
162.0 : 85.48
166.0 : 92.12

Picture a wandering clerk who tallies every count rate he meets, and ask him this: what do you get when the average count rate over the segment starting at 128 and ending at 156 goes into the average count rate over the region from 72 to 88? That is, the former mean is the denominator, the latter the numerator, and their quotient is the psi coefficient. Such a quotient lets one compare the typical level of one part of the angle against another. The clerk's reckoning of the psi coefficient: 1.32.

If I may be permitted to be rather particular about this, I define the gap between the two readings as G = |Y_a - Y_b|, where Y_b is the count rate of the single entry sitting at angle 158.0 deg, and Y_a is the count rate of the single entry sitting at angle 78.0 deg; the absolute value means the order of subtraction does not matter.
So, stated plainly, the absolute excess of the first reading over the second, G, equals 15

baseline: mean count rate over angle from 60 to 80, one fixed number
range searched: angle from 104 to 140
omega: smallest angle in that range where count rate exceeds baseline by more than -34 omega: 106.0 deg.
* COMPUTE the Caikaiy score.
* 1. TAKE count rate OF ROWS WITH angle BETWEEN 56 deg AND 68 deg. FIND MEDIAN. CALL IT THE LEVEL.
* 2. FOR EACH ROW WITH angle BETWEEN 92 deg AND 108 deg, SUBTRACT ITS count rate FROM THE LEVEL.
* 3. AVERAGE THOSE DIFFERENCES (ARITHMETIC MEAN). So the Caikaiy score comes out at 32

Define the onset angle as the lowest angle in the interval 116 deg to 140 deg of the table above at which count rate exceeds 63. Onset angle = 130.0 deg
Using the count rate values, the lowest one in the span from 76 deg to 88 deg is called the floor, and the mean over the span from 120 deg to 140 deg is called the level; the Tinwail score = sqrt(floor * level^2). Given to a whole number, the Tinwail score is 477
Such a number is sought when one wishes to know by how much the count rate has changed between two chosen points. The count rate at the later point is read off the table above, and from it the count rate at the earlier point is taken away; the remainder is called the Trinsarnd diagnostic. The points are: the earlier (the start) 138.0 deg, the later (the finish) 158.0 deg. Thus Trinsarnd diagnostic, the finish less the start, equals 10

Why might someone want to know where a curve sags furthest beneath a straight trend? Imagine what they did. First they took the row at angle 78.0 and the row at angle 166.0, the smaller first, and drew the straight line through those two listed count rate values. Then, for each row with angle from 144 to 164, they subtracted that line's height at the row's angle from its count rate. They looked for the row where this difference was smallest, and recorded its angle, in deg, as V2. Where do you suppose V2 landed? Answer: 146.0 deg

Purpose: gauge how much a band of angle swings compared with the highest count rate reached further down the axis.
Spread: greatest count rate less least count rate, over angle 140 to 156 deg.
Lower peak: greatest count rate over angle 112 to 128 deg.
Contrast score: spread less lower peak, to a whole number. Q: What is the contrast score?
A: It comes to -42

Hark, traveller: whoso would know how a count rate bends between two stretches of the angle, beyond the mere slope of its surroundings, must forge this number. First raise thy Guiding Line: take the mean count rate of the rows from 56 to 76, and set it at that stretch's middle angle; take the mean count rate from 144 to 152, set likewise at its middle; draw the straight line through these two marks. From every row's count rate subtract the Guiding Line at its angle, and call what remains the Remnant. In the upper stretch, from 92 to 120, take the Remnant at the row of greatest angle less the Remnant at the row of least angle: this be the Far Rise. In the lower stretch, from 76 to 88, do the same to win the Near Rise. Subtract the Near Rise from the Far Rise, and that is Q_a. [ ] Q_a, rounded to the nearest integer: 22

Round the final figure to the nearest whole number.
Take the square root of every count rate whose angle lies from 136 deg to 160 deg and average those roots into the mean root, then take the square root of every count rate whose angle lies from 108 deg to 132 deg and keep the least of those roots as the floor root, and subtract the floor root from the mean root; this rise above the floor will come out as 2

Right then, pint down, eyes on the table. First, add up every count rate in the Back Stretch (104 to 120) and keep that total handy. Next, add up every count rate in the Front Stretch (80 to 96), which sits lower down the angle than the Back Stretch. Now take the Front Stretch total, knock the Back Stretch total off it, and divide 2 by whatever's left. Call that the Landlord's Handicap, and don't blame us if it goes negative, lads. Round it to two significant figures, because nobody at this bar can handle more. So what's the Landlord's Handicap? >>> 0.086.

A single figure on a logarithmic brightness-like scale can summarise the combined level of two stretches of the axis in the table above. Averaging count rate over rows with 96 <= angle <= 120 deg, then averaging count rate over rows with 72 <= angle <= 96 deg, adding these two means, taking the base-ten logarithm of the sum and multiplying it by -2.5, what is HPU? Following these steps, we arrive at -5.40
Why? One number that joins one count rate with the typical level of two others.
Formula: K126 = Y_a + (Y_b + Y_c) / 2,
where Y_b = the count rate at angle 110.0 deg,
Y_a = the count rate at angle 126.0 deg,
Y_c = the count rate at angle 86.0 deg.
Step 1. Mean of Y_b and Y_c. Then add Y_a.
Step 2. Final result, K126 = 115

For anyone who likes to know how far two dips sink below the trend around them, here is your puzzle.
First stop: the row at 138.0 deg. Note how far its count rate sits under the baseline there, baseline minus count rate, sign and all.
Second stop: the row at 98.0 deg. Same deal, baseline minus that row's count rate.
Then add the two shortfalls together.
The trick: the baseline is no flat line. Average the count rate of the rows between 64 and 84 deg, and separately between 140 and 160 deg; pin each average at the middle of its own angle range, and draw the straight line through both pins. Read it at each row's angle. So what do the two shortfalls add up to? 20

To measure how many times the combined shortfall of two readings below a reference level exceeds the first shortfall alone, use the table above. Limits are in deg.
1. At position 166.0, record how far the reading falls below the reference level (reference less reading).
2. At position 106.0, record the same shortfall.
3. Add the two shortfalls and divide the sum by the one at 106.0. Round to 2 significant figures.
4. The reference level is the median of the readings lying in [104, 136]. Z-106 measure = 3.3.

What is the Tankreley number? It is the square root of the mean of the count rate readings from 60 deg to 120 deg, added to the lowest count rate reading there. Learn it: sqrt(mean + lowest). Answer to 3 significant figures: 11.2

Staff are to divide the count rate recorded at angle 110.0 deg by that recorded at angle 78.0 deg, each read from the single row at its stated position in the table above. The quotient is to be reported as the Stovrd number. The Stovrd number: 0.69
